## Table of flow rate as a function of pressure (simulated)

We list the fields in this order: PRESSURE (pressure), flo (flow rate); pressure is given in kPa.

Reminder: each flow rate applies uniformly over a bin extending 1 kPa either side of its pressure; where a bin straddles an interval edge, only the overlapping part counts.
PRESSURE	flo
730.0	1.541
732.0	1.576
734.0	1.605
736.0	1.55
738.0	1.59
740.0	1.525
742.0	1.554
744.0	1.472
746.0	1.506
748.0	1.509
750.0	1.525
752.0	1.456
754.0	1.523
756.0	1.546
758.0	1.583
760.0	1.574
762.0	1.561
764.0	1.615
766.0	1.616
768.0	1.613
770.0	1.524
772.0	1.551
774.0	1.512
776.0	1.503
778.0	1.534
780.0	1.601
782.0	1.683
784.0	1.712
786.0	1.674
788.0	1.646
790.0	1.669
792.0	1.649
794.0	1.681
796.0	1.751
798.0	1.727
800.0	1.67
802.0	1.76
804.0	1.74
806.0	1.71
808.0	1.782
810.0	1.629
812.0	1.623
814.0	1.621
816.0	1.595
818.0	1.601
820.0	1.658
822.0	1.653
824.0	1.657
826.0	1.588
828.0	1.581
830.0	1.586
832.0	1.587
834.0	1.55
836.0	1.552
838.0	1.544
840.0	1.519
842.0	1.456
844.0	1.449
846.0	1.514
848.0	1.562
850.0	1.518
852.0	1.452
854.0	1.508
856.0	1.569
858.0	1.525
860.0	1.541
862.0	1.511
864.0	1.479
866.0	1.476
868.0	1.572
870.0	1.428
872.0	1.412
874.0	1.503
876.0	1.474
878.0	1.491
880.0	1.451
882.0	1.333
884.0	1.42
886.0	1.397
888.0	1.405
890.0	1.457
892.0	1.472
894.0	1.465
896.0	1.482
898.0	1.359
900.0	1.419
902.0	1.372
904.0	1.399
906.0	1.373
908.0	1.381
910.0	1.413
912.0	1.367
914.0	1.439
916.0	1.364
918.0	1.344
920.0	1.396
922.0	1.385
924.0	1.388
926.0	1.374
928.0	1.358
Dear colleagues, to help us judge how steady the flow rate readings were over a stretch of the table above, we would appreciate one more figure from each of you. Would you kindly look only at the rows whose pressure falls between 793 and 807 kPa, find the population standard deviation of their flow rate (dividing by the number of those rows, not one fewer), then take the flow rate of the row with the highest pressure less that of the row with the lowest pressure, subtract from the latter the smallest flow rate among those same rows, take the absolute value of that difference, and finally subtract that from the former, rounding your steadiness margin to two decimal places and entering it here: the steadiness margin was -1.61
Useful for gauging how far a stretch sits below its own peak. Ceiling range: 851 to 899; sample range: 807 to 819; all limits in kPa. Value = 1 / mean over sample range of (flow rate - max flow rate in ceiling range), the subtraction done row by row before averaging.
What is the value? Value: 14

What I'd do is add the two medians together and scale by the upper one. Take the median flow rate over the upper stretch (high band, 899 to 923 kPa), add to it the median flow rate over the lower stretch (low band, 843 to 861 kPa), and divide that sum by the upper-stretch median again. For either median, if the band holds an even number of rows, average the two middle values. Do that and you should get 2.10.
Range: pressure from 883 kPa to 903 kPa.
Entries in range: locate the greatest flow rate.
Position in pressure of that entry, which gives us 896.0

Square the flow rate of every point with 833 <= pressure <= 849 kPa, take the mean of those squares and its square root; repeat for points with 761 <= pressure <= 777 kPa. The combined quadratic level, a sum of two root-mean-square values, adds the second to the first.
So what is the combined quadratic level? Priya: 3.08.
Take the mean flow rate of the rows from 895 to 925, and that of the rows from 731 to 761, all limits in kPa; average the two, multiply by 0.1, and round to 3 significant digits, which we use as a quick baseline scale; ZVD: 0.147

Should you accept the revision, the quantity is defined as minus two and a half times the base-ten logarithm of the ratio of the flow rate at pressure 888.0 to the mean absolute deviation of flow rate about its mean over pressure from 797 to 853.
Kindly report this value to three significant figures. -3.24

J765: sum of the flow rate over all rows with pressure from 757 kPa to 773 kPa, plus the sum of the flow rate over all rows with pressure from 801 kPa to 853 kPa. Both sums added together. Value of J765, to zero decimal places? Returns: 54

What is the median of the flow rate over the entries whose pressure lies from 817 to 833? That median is 1.59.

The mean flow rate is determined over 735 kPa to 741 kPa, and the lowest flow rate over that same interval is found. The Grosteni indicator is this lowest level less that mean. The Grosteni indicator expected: -0.030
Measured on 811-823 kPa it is -0.030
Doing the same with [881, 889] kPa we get -0.056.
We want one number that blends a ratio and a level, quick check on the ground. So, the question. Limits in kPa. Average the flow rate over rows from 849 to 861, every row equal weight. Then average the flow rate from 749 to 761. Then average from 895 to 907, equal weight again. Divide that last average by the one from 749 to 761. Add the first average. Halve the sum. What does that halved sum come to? 1.22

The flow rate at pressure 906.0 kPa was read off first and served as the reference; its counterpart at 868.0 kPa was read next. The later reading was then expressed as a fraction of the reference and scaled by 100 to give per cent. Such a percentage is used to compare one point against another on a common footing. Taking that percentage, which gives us 114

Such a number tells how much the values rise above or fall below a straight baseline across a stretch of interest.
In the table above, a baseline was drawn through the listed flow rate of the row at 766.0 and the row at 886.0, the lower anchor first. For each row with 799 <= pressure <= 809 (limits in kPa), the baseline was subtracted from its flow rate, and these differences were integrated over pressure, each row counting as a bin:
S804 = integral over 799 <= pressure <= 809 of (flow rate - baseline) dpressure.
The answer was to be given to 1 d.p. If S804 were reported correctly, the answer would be 1.9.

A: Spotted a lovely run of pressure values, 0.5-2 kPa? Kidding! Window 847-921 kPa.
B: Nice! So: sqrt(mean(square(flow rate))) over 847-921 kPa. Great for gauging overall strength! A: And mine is 1.45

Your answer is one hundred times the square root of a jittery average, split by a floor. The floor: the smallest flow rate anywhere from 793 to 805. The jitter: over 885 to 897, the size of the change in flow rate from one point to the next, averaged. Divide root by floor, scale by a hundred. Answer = 8.4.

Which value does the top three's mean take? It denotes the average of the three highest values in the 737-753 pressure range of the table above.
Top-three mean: 1.56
